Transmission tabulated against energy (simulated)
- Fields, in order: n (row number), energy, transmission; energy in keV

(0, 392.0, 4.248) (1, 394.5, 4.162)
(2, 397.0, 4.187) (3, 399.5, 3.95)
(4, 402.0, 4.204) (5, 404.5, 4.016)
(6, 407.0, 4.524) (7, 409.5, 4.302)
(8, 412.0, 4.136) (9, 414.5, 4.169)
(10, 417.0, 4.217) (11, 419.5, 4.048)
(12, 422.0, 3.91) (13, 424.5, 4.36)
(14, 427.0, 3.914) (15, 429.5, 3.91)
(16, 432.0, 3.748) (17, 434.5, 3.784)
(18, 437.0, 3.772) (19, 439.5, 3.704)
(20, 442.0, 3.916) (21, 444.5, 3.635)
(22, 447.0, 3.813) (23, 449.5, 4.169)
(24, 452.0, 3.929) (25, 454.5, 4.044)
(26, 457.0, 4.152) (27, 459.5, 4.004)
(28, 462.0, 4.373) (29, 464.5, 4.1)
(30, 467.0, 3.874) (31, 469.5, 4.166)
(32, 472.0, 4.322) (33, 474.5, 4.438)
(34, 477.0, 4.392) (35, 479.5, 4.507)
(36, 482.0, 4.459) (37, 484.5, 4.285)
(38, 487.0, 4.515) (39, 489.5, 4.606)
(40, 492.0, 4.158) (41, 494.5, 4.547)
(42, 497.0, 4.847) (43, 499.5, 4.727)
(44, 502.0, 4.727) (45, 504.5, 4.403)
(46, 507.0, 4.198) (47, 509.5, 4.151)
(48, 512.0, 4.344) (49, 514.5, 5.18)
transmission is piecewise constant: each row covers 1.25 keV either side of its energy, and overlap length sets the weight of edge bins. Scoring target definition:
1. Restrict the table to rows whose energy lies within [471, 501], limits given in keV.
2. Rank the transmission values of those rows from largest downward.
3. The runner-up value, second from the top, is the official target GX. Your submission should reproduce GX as 4.727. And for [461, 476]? 4.373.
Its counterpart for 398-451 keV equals 4.36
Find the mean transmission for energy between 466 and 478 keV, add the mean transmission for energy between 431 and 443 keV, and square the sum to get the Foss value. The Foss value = 64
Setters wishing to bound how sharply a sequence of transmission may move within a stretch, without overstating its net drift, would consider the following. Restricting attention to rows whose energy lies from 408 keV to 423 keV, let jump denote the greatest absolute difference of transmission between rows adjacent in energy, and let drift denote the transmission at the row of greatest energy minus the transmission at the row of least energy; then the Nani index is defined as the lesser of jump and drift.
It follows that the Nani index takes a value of -0.39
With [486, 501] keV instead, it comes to 0.21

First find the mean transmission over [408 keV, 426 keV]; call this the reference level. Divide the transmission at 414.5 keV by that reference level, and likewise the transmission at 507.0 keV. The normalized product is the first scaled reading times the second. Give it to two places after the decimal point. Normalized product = 1.01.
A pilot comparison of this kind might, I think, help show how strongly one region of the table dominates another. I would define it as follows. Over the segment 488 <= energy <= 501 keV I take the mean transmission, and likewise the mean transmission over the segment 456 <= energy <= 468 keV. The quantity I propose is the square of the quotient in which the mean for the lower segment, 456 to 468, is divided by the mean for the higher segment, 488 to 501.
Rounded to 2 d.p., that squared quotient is 0.80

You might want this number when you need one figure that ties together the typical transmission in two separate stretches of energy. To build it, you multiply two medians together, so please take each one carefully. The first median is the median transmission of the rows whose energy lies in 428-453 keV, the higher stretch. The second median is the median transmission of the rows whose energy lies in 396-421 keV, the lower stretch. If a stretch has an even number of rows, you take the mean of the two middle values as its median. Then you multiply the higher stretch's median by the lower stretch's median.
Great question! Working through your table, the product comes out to 15.9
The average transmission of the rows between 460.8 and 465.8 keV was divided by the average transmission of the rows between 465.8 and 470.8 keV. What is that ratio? 1.05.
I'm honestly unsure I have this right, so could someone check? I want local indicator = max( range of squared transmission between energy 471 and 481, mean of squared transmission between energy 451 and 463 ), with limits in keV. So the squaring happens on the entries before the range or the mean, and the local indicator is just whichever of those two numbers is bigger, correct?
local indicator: 16.8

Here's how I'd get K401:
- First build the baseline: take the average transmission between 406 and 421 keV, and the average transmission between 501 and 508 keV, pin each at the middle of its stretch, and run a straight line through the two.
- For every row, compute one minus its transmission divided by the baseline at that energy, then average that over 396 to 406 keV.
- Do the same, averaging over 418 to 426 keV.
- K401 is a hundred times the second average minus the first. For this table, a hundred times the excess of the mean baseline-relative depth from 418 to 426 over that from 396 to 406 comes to 1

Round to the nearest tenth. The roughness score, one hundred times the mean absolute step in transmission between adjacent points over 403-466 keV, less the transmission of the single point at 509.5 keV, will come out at 15.6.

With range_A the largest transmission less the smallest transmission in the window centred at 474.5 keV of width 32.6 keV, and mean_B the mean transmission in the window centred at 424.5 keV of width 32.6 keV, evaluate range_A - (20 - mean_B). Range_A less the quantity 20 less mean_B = -15.3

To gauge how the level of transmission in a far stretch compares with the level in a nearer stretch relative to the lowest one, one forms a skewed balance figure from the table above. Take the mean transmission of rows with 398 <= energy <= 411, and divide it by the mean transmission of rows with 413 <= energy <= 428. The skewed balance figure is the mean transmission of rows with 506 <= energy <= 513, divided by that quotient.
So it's 4.1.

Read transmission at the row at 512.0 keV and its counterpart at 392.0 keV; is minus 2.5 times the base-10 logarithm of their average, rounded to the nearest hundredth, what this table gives -1.58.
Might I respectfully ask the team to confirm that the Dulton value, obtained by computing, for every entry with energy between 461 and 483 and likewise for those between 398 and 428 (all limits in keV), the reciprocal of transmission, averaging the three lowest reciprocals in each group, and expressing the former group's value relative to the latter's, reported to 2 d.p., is 0.98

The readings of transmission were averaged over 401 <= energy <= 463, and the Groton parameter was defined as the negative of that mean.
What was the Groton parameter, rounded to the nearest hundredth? -4.03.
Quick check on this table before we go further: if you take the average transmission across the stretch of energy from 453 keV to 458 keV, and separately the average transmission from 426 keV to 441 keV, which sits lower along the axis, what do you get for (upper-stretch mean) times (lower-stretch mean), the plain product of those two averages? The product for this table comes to 15.6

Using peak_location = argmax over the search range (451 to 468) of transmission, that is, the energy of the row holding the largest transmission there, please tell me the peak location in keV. 462.0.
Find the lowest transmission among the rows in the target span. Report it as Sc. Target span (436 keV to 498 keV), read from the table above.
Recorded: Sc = 3.635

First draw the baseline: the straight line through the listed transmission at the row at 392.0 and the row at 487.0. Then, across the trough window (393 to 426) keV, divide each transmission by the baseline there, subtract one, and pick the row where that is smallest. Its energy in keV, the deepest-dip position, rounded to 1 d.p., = 422.0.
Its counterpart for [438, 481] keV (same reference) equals 444.5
